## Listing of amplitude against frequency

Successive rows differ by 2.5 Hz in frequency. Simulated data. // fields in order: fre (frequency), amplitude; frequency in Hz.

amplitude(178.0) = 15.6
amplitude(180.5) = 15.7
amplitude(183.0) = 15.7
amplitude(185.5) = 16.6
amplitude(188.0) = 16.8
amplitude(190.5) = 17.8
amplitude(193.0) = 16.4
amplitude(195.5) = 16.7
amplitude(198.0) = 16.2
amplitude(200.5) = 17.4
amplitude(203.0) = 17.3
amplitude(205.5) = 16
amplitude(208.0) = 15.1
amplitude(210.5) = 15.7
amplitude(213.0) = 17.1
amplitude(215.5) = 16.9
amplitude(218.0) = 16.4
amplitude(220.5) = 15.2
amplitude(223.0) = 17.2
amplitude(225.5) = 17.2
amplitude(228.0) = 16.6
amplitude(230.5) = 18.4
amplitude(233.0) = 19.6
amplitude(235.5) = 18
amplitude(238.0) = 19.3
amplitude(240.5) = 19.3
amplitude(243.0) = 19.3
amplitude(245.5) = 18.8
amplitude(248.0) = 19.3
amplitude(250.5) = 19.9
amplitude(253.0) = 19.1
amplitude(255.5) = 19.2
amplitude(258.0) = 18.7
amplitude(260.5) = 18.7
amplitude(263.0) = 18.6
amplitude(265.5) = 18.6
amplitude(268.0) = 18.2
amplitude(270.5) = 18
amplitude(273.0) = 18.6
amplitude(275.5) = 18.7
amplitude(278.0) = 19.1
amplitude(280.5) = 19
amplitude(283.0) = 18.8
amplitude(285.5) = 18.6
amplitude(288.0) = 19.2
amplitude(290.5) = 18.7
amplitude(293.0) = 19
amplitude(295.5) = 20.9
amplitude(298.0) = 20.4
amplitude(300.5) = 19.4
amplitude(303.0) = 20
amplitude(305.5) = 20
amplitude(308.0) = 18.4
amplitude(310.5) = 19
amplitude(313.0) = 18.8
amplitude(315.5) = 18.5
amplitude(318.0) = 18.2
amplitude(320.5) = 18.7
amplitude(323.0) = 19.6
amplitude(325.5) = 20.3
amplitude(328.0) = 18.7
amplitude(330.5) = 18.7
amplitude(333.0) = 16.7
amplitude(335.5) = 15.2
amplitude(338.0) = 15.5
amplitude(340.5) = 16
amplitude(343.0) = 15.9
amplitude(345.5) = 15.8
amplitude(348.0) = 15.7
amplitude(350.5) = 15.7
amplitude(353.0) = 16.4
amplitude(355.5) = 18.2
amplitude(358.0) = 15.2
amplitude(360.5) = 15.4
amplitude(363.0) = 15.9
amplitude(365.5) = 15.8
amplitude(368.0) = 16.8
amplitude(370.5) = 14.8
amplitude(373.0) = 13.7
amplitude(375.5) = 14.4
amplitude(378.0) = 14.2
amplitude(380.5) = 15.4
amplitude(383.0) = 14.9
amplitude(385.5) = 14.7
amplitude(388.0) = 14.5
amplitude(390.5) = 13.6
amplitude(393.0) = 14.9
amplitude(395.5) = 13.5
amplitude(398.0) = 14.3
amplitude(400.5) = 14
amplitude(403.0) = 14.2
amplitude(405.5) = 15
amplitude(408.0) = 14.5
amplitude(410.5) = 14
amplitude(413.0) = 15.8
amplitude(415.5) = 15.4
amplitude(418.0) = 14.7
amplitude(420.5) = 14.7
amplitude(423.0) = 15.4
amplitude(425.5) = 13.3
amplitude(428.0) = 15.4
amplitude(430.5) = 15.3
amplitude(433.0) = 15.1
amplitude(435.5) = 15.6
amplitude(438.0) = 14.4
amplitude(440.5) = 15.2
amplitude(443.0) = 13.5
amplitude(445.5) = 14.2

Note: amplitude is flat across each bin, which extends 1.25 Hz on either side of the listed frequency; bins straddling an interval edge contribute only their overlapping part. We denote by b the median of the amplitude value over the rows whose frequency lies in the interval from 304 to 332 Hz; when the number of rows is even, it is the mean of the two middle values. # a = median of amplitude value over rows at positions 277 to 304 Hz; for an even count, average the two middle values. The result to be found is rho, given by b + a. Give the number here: 38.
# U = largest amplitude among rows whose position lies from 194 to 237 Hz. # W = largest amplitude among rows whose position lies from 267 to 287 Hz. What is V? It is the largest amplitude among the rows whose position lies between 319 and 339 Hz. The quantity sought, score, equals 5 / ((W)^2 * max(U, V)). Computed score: 0.0007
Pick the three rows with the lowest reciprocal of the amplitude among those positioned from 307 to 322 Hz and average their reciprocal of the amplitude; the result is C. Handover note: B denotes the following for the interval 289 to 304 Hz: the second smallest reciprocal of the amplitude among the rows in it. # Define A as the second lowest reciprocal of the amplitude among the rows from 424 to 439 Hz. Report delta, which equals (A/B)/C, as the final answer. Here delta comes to 24.9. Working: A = 0.065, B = 0.049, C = 0.053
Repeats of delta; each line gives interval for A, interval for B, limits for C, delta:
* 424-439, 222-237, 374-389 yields 17.9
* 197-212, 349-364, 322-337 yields 18.5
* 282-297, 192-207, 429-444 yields 13.8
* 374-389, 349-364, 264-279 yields 20.7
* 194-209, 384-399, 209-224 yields 14.5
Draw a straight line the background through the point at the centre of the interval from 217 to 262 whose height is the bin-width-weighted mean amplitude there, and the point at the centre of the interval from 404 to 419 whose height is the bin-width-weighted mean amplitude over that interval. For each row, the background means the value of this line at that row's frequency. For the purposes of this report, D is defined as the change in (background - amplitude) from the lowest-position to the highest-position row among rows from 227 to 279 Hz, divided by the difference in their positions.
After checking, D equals -0.07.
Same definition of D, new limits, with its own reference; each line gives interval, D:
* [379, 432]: -0.02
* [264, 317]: -0.02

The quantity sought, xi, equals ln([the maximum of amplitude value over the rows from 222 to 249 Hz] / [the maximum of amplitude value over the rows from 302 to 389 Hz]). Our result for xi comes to -0.04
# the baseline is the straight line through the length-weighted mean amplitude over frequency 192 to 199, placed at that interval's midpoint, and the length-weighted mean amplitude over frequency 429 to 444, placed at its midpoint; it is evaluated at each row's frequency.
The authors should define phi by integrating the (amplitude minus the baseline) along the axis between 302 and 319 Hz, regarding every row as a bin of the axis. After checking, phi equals 56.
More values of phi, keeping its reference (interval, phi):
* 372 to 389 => -12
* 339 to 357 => 14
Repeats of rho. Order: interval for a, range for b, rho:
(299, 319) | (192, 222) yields 35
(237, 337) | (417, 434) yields 34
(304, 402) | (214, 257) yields 35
